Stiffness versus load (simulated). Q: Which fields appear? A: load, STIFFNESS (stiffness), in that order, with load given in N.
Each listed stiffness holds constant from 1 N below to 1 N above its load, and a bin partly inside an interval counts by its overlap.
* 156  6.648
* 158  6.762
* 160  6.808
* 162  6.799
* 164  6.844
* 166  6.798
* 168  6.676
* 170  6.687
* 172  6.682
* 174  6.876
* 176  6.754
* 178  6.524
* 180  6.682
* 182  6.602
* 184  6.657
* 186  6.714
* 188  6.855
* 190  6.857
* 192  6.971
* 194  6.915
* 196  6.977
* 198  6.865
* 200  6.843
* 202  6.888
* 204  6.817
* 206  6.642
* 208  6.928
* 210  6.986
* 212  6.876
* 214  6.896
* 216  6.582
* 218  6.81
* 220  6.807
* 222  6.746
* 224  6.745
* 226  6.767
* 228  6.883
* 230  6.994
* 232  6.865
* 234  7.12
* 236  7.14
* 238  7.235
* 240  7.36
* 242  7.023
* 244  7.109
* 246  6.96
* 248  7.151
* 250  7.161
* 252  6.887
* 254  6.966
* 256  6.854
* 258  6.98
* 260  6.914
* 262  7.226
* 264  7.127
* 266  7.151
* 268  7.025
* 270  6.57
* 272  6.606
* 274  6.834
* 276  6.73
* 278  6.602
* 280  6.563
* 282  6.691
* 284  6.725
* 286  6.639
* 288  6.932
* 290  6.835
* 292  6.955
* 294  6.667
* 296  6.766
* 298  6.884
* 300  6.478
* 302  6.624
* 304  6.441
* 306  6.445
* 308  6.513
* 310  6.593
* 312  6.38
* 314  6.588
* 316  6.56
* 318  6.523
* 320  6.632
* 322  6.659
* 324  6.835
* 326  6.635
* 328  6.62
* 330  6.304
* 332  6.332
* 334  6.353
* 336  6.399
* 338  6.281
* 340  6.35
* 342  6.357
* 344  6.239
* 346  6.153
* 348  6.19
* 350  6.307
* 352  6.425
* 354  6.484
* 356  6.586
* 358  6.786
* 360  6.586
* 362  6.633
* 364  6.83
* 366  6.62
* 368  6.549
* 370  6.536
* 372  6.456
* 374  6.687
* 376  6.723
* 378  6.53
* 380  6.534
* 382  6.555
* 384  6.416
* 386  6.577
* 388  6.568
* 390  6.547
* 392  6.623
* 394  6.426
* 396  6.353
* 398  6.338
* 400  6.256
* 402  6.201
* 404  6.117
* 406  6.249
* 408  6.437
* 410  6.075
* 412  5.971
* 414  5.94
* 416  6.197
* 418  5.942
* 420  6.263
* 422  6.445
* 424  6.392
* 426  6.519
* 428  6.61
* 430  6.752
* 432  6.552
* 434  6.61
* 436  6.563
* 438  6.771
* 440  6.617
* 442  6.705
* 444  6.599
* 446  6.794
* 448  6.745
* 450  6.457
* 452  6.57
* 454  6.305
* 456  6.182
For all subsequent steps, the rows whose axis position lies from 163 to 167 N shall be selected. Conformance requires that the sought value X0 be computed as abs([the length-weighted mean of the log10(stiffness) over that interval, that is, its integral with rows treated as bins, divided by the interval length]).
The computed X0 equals 0.834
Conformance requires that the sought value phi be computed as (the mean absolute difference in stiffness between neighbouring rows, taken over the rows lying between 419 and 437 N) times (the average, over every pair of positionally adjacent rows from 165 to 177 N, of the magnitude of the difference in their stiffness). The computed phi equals 0.010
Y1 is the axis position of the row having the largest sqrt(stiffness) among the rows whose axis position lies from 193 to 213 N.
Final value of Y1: 210 N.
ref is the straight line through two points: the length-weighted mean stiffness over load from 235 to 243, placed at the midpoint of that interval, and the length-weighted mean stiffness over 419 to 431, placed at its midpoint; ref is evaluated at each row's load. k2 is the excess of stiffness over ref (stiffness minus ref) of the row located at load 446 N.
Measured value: 0.38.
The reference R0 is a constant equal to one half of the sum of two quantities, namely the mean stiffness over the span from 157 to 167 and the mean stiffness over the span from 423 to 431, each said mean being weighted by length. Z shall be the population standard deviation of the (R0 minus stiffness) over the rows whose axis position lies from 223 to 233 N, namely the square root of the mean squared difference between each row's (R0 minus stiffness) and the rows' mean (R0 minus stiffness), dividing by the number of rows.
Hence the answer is 0.09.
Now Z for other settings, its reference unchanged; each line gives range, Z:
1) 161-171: 0.07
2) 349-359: 0.16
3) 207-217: 0.14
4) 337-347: 0.08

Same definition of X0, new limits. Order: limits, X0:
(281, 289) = 0.829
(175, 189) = 0.825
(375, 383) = 0.819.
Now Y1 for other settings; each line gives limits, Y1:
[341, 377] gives 364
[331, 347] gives 336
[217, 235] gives 234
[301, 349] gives 324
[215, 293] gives 240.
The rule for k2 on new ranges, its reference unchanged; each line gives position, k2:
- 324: -0.04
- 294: -0.32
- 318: -0.37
